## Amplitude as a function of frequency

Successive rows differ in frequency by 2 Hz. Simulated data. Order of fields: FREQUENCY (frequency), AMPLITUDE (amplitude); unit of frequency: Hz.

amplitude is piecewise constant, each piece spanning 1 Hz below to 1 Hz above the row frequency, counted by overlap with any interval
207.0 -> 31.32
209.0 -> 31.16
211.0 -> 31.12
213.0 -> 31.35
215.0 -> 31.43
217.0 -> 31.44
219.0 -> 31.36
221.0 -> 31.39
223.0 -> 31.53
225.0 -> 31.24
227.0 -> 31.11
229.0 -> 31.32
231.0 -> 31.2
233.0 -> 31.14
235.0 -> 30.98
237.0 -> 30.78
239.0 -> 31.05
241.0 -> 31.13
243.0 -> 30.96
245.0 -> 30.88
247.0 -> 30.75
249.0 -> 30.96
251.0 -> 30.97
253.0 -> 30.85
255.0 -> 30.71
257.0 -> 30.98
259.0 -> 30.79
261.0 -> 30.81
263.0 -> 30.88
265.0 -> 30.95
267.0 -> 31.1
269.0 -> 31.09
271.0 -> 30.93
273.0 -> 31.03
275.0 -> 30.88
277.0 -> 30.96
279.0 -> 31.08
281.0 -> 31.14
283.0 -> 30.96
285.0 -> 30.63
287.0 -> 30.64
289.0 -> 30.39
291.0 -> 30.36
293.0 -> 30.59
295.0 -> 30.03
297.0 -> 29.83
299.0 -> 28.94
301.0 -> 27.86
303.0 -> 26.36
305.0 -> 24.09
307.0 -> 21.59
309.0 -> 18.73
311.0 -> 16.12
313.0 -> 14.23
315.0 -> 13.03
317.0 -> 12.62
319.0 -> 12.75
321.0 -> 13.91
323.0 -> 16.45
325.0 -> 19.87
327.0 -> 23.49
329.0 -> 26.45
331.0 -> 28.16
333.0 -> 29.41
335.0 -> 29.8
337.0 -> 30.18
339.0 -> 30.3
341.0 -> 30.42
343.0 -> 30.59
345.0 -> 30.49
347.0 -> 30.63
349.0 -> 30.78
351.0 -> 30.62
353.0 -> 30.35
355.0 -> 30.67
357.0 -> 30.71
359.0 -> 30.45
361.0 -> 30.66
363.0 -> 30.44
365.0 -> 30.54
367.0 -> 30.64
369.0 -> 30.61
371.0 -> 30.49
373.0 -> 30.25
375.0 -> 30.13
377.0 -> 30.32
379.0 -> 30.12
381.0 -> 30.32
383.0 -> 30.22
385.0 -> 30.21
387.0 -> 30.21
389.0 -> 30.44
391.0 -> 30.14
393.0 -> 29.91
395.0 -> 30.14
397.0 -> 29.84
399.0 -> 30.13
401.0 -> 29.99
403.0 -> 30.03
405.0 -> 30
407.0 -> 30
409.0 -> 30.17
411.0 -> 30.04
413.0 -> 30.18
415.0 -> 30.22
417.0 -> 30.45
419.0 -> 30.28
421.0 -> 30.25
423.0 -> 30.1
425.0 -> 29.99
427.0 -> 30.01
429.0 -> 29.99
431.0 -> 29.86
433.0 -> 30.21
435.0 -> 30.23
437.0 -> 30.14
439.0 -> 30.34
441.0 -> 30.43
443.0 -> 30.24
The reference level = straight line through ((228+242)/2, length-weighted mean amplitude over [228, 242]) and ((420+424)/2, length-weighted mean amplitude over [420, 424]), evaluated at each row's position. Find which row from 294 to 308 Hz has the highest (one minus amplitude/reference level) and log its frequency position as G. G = 307.0 Hz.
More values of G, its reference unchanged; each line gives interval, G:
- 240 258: 255.0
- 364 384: 375.0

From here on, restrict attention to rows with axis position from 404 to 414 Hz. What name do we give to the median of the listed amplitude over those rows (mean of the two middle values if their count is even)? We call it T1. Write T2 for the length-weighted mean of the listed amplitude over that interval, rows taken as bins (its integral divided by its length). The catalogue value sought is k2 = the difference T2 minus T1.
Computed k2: 0.04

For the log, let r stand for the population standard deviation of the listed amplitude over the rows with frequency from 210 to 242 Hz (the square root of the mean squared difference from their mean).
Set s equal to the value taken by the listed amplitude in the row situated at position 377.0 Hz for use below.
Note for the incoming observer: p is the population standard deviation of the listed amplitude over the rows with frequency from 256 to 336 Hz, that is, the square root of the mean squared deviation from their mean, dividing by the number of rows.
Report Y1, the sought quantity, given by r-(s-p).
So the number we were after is -24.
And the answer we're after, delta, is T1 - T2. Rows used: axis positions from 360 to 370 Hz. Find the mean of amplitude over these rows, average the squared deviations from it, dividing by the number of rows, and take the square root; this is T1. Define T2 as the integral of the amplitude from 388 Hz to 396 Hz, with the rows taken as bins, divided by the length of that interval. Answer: -30.1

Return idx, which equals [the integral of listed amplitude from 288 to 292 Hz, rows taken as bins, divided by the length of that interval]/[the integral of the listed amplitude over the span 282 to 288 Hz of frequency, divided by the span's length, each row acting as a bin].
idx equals 0.988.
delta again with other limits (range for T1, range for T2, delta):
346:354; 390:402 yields -29.9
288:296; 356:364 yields -30.4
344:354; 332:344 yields -30.0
